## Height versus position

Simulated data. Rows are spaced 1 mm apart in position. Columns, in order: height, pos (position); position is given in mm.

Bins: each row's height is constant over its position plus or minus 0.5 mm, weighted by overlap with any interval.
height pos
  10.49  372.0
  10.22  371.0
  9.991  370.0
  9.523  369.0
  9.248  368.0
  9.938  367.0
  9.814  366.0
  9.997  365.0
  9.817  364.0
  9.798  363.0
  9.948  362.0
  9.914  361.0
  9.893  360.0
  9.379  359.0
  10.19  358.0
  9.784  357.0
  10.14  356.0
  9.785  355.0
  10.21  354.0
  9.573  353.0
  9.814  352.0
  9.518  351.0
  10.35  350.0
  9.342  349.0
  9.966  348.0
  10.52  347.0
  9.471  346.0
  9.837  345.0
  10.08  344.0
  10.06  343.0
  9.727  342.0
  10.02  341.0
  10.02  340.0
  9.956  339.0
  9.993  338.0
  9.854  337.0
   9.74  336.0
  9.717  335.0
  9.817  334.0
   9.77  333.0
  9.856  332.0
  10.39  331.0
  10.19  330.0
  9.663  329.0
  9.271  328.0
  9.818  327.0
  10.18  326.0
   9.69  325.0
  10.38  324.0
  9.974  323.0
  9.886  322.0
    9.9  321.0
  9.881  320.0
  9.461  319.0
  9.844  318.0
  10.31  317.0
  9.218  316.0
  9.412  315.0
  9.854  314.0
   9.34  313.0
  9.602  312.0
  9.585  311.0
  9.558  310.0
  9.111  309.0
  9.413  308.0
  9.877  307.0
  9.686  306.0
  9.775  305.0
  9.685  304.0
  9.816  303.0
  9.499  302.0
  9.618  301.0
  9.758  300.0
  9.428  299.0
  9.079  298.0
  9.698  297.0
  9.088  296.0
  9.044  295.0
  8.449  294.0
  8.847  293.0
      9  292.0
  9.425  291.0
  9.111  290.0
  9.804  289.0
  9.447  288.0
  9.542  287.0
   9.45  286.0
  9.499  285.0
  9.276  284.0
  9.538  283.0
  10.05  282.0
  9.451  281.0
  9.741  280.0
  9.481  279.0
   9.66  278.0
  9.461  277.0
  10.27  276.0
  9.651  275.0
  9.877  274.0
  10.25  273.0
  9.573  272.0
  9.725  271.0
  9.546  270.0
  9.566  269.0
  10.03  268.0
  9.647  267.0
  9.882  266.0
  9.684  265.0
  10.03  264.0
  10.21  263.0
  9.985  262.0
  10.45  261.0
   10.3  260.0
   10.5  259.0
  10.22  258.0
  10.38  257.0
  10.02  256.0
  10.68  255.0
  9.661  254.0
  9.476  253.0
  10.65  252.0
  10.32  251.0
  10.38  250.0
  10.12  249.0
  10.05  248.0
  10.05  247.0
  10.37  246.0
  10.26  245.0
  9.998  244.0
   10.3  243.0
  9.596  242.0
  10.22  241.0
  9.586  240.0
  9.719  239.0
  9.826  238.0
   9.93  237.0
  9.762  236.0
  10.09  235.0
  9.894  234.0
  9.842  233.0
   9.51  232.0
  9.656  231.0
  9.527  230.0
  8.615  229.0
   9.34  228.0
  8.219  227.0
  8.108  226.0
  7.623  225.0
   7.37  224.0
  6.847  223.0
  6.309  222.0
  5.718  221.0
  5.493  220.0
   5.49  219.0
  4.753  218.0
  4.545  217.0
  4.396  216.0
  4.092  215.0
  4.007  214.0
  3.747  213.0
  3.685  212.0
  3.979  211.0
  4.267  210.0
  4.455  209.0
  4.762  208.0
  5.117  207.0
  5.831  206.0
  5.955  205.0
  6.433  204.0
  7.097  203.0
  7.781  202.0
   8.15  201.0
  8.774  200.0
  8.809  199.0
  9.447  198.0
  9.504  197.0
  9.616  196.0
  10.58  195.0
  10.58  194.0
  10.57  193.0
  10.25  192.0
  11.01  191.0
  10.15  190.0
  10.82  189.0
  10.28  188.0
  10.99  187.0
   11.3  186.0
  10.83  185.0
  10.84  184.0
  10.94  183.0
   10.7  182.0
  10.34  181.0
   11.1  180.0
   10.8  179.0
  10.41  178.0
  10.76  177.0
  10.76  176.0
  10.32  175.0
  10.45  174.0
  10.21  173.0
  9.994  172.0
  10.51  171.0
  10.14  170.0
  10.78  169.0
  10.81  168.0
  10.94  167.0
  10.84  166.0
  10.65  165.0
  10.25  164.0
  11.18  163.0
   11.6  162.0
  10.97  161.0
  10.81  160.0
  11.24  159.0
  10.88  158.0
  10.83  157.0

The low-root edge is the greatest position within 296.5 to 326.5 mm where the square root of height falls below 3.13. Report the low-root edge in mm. 325.0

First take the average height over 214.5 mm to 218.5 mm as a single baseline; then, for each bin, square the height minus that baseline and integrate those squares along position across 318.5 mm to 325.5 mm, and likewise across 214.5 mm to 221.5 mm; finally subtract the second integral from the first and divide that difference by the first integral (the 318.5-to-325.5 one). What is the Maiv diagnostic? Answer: 1.0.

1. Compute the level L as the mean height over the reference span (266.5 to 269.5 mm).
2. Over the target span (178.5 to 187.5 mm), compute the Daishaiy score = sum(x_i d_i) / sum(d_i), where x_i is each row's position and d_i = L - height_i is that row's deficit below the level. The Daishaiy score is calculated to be 183.2 mm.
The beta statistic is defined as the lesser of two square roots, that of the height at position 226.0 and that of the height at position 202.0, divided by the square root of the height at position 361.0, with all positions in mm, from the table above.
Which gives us 0.89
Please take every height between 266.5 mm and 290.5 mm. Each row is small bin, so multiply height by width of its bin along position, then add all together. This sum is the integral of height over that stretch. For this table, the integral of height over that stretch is 232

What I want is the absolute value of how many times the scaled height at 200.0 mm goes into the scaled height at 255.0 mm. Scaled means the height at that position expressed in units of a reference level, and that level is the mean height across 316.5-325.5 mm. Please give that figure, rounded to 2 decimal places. 1.22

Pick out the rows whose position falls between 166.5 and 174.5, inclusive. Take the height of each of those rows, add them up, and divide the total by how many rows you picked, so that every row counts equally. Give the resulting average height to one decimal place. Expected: 10.5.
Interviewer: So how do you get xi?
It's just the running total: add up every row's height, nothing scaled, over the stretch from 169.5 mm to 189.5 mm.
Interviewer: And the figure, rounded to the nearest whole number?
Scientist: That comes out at 212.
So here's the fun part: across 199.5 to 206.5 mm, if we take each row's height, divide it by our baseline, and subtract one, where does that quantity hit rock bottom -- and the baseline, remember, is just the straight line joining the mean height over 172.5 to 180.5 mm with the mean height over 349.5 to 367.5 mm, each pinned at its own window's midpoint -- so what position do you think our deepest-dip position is 206.0 mm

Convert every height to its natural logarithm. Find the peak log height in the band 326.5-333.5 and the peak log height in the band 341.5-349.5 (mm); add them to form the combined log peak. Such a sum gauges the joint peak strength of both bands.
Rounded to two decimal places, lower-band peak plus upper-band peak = 4.69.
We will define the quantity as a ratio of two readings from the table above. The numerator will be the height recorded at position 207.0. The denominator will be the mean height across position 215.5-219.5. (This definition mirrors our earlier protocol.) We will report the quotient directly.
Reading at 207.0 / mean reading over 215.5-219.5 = 1.07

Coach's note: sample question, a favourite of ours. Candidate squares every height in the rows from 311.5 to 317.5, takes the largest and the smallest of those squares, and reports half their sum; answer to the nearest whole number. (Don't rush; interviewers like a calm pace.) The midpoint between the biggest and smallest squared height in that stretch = 96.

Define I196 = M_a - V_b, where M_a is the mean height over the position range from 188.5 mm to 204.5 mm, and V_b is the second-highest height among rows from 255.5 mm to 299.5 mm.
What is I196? -1.1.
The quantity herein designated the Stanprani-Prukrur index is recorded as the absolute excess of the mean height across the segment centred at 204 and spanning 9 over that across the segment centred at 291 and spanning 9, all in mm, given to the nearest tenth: 2.5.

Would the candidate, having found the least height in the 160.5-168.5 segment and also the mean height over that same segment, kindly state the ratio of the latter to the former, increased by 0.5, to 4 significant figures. 1.564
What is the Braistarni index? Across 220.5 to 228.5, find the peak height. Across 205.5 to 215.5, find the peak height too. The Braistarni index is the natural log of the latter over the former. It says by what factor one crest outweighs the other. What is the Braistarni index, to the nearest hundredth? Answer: -0.47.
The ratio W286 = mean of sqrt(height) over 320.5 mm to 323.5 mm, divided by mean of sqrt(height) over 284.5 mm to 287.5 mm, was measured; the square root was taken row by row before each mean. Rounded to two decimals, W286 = 1.02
